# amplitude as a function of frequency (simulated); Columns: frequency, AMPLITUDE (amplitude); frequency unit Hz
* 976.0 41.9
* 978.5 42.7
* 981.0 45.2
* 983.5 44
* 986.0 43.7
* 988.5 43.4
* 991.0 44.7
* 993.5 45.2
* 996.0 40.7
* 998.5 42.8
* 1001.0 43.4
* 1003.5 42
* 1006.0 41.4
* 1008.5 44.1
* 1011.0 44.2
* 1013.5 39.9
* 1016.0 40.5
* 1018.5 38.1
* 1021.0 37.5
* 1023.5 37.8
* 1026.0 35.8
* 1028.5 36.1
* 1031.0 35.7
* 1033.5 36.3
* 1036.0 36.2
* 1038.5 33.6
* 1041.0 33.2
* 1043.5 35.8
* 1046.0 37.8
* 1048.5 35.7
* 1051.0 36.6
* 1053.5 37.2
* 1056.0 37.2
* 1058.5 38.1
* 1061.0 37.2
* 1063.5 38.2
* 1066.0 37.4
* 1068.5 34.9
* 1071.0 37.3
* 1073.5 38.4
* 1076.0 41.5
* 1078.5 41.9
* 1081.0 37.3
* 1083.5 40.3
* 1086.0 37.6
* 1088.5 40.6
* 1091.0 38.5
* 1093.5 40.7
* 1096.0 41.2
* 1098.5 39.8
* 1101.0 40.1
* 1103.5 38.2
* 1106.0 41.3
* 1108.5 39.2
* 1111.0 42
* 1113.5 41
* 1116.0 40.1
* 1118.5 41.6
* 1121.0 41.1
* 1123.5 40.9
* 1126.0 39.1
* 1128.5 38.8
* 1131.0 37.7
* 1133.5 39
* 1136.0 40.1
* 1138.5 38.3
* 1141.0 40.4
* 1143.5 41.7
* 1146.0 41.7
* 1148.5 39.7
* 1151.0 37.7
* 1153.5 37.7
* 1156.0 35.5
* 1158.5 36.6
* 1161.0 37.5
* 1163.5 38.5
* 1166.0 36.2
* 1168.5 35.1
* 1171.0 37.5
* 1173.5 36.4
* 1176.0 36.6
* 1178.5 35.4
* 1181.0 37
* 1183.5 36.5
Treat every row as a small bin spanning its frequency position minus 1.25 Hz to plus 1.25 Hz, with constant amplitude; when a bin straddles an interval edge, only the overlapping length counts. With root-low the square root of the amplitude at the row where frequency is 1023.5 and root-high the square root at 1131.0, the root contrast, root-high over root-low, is 1.00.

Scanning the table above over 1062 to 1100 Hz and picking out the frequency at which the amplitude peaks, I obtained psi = 1078.5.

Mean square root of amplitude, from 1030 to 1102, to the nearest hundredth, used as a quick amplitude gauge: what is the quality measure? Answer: 6.15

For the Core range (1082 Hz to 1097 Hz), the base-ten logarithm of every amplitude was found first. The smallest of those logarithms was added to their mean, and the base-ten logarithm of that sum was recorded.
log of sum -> 0.502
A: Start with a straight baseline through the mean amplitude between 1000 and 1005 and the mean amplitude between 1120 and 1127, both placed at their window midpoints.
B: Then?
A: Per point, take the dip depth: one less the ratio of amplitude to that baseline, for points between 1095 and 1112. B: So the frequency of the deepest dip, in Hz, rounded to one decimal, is 1103.5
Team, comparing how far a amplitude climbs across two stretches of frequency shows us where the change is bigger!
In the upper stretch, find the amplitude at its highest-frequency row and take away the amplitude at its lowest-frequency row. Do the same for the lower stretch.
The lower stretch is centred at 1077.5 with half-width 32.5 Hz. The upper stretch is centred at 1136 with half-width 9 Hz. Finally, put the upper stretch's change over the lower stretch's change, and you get 2.1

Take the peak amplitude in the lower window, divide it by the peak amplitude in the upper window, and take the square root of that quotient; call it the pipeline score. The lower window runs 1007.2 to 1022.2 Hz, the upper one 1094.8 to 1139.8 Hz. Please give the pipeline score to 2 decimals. 1.03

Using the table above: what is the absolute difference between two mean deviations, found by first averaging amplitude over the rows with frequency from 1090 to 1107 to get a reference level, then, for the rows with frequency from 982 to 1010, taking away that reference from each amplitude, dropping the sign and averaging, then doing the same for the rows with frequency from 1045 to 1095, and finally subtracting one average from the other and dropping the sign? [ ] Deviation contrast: 1.0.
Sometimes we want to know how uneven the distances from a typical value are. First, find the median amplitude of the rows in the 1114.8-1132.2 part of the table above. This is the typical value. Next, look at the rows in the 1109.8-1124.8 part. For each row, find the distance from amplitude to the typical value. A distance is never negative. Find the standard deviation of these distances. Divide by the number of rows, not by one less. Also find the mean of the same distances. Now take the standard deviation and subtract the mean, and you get -0.4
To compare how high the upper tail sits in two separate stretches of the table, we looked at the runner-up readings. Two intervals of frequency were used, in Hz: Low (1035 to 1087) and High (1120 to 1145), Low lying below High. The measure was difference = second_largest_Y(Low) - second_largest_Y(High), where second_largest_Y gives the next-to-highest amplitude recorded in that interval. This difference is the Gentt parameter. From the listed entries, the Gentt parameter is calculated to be 0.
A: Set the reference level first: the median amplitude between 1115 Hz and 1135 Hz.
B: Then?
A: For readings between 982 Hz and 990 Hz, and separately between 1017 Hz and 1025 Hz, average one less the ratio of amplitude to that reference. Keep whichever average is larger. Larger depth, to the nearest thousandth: 0.045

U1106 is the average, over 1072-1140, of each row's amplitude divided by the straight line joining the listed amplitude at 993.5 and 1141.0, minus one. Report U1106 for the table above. -0.04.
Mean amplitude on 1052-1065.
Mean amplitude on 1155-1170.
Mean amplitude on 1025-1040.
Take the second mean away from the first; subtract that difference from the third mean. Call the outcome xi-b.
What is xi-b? 34.6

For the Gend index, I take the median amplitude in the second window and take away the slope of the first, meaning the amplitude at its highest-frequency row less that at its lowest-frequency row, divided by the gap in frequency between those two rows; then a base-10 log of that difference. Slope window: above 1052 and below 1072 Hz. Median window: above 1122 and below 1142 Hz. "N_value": 1.59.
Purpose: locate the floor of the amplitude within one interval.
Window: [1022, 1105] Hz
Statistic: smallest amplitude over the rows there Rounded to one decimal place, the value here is 33.2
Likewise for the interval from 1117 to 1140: 37.7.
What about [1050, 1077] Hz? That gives 34.9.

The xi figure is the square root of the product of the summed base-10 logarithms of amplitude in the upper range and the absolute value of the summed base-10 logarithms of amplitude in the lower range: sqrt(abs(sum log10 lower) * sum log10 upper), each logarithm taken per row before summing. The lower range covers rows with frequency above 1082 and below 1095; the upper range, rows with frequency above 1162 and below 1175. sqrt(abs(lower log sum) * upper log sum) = 7.90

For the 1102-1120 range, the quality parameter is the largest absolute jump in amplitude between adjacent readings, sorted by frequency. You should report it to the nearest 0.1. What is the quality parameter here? 3.1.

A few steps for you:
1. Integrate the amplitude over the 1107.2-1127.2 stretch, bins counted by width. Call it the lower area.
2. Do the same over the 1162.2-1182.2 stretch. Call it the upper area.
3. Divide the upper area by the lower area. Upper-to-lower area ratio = 0.90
